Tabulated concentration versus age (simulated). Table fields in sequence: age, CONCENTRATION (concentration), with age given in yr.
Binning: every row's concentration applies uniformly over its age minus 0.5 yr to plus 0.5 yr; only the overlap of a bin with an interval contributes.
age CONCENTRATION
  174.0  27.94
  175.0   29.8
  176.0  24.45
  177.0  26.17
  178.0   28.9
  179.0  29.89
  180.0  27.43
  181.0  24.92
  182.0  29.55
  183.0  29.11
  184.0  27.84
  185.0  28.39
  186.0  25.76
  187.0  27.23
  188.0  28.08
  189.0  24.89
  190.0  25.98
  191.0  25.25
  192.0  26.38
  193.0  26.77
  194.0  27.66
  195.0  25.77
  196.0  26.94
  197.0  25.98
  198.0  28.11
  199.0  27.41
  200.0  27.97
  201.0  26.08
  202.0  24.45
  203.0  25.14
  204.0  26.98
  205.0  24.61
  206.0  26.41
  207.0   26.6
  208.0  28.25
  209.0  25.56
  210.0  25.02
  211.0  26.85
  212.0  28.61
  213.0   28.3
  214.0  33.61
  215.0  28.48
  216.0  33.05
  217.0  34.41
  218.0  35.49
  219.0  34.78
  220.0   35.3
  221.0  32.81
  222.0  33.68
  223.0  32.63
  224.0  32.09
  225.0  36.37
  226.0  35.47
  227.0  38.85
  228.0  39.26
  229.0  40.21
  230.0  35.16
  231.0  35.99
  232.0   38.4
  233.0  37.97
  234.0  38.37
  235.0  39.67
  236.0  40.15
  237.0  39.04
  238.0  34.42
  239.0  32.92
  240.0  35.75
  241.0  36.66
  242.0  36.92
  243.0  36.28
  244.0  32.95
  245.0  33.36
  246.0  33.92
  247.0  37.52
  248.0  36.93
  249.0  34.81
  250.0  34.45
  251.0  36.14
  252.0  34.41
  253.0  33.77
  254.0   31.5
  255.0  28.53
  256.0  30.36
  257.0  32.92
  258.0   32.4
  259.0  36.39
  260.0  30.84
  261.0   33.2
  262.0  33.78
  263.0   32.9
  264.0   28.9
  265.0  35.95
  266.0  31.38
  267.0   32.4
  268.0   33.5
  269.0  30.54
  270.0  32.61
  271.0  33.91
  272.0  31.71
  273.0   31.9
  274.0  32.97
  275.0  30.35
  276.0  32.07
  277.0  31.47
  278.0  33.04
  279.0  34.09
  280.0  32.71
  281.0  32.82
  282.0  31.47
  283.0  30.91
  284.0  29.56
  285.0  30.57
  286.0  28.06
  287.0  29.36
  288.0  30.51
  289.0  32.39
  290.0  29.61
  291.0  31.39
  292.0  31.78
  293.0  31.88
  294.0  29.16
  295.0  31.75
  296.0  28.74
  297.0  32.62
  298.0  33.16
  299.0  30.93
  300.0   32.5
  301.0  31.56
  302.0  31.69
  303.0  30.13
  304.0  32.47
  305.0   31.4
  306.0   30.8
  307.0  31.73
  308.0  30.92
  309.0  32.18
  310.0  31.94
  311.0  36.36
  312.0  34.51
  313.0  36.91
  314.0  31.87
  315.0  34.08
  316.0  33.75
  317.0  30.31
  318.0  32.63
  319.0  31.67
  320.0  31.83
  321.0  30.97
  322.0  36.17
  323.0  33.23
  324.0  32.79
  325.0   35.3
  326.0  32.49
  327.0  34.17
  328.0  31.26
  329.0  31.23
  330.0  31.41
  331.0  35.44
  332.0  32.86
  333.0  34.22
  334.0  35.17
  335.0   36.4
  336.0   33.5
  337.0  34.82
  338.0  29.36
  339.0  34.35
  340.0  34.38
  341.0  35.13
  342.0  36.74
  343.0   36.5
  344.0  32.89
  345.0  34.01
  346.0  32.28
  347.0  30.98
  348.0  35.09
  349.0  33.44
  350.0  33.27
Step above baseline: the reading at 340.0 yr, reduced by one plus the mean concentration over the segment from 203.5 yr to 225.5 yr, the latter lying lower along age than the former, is 2.9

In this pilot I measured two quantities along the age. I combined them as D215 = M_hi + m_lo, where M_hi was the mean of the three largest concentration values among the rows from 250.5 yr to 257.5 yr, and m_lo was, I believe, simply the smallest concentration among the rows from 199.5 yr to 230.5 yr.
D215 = 59.2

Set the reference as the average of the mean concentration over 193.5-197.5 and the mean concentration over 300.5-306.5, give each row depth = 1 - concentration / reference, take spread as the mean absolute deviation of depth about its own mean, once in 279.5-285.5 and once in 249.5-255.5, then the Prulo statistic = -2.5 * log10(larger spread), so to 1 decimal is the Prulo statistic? 2.9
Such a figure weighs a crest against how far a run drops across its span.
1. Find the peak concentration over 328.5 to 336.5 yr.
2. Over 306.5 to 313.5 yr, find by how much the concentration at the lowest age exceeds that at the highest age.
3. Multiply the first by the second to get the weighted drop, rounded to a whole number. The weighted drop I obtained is -189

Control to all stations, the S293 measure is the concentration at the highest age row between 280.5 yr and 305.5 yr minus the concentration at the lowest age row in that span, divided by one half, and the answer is -2.8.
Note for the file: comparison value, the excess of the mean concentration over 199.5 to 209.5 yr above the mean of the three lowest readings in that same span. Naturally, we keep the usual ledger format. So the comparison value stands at 1.47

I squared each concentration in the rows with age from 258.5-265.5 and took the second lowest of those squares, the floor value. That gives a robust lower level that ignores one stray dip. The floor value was 951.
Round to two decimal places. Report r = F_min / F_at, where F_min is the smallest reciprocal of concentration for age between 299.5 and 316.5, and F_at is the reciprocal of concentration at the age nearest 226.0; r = 0.96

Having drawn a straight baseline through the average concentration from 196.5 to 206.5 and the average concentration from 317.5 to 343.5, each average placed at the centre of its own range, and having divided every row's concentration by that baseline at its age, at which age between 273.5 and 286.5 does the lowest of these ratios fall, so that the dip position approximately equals 286.0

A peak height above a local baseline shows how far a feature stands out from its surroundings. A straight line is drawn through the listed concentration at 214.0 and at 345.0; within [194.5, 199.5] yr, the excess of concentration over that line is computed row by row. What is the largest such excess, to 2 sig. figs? -5.5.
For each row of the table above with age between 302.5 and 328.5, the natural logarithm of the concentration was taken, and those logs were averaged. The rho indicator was 3.49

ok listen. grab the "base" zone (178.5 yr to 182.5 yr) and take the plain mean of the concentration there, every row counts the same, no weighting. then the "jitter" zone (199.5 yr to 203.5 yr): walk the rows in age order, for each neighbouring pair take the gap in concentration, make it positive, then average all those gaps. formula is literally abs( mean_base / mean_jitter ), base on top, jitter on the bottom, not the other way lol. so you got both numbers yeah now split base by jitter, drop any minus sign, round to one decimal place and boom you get 19.9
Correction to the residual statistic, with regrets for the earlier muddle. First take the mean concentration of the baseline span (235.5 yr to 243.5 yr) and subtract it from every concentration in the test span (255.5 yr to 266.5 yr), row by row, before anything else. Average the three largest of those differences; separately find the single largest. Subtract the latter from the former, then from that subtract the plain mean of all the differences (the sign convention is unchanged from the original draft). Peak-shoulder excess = 2.86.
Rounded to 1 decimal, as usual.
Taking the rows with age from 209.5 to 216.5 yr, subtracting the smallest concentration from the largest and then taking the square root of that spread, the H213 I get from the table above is 2.9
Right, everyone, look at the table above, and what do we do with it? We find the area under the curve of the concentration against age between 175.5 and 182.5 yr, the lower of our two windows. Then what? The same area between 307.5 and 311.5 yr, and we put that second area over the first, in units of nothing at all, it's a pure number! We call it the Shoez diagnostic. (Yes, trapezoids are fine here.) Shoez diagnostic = 0.7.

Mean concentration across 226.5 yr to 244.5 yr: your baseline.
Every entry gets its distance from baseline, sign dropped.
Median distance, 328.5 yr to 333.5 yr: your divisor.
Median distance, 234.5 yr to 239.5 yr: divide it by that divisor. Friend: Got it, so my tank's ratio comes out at 0.64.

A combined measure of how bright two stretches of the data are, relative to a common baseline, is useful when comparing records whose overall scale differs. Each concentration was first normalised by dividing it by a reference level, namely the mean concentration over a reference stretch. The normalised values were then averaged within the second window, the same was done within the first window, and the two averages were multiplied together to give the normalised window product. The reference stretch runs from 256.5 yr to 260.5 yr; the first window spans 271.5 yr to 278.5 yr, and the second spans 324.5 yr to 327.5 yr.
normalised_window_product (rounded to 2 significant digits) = 0.99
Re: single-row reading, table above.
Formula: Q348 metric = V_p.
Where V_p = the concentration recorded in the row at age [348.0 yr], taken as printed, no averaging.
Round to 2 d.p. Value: 35.09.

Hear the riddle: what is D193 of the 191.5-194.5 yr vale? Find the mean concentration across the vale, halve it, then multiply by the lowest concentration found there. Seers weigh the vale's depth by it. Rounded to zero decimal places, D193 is 355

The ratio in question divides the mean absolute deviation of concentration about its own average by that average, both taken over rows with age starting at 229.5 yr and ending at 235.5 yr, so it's 0.036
